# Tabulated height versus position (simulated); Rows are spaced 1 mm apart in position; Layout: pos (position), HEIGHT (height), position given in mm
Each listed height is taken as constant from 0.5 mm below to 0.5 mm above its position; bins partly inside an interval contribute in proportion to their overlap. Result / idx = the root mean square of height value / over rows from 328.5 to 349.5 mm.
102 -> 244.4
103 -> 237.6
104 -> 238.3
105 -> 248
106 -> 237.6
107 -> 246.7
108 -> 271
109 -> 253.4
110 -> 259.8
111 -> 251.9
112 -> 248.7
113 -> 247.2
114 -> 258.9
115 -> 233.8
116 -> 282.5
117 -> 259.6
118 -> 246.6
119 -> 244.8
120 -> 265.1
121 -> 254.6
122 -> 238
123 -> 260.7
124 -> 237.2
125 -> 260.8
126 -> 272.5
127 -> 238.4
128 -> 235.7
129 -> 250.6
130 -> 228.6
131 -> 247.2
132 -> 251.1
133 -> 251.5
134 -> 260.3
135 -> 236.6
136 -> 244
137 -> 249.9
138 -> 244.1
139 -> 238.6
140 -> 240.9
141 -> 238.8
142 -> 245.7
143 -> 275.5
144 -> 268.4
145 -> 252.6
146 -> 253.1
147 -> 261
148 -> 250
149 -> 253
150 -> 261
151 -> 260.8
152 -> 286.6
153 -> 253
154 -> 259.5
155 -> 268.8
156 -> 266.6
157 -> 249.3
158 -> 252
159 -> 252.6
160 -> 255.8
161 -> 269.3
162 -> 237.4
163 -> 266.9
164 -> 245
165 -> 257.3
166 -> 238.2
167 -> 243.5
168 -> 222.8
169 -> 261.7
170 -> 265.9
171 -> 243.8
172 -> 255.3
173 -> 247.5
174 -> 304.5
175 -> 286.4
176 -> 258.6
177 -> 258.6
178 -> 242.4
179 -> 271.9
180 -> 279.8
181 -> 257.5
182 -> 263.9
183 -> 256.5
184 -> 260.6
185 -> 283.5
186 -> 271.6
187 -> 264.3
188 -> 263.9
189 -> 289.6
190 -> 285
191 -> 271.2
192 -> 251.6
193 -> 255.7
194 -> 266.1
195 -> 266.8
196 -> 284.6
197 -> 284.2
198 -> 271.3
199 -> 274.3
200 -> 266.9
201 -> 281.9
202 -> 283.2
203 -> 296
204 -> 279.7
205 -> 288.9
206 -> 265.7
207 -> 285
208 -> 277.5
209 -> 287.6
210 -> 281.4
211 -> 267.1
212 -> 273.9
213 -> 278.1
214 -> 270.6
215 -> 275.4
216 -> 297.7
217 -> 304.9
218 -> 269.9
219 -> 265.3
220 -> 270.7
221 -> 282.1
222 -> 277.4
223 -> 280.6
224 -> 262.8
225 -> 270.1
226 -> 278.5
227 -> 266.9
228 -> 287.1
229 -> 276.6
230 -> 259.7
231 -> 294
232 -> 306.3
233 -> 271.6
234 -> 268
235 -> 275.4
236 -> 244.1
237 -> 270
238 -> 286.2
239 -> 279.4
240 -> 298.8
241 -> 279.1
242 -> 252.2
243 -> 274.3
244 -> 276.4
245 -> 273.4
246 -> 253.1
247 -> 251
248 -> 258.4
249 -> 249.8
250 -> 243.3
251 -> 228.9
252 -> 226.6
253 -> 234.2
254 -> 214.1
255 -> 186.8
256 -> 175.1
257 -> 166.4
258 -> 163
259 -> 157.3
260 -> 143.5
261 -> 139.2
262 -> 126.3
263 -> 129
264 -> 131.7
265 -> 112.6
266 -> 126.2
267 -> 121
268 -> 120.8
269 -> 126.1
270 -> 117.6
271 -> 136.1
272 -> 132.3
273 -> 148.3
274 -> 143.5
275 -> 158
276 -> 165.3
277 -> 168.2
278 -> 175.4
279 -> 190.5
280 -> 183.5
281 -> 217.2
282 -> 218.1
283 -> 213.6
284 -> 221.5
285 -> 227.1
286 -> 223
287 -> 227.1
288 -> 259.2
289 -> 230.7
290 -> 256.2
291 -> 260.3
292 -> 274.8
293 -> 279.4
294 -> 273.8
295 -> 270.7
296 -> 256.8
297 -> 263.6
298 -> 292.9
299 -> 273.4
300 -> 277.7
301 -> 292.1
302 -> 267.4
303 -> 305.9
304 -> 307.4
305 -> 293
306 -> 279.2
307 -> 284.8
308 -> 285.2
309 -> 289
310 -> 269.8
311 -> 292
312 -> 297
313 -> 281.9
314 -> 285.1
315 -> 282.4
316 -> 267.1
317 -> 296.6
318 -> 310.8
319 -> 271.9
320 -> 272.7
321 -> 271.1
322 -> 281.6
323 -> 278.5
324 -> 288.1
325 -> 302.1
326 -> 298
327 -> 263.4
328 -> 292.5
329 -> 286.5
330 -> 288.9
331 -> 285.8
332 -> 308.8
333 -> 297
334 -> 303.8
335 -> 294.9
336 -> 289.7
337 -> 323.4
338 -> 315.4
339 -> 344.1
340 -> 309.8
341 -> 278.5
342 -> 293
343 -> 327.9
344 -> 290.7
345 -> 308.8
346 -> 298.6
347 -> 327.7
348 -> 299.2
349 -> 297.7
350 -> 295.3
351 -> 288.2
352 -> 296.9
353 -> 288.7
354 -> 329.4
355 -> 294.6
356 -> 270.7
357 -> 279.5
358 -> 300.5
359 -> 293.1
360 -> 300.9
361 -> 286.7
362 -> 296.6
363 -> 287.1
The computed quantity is 304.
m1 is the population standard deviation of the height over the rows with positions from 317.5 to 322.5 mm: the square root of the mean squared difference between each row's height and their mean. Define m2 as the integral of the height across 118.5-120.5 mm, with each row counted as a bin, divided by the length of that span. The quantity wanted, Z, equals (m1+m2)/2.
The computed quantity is 135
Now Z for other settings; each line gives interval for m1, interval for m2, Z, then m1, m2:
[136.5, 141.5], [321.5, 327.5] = 145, 4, 285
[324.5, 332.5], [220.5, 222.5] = 146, 13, 280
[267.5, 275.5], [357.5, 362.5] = 154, 13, 296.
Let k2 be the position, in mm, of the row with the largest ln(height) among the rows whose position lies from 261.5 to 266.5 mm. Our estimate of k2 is 264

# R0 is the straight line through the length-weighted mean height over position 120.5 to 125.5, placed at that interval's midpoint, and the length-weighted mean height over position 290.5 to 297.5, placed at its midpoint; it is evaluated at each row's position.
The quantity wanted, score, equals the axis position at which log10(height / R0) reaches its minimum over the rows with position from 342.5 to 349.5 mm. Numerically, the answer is 344 mm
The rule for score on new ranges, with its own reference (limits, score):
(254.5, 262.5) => 262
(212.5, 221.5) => 219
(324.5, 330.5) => 327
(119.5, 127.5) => 124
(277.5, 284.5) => 278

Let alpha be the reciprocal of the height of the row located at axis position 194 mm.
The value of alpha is 0.0038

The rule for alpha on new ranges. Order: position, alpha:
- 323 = 0.0036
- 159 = 0.0040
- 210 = 0.0036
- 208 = 0.0036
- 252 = 0.0044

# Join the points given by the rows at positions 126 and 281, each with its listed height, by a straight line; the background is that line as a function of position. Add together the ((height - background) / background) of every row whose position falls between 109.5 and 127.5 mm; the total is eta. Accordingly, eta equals -1.4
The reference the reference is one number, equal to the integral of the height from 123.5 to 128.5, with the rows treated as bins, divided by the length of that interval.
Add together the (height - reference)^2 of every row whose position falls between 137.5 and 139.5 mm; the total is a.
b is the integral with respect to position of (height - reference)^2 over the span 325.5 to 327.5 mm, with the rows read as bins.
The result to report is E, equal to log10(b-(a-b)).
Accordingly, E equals 3.7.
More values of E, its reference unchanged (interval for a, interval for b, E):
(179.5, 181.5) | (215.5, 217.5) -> 4.0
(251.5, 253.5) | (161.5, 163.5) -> 2.3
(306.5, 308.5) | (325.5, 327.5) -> 3.4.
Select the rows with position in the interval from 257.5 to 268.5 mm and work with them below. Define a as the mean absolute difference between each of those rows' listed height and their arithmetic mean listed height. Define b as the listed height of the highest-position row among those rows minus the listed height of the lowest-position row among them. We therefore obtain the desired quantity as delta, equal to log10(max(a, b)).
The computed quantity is 1.09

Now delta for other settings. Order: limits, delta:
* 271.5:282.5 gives 1.93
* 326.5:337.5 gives 1.78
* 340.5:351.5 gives 1.06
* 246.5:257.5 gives 1.41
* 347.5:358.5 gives 0.97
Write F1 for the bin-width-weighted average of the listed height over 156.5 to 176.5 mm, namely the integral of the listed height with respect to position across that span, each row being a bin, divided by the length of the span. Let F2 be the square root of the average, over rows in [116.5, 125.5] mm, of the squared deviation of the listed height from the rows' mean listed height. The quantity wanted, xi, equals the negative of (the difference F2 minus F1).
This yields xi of 246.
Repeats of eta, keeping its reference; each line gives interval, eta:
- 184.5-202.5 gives 1.8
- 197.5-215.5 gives 2.5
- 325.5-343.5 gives 9.3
